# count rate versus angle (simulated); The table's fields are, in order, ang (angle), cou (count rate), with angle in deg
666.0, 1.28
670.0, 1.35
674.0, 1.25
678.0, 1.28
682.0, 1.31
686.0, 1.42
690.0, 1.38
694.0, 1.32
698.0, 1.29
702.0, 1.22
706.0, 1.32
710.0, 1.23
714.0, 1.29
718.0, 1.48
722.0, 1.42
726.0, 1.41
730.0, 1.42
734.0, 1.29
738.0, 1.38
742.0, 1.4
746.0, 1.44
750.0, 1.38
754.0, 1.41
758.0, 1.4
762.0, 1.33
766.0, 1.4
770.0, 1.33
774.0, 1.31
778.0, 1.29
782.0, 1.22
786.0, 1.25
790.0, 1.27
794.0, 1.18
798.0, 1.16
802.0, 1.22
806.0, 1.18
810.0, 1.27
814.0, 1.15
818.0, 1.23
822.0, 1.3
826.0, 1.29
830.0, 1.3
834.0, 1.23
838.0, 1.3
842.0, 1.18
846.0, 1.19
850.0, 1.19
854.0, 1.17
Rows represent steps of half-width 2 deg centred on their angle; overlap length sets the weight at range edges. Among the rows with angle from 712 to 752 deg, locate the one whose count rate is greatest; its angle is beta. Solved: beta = 718.0 deg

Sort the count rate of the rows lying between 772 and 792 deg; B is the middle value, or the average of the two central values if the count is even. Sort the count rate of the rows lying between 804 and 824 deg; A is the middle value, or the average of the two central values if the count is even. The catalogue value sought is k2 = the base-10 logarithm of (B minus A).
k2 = -1.4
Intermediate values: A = 1.23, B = 1.27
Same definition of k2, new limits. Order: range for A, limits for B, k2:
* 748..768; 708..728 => -2.0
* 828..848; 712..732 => -0.7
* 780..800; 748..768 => -0.7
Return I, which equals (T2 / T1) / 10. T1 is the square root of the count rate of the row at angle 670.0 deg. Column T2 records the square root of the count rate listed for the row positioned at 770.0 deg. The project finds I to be 0.099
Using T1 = 1.16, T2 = 1.15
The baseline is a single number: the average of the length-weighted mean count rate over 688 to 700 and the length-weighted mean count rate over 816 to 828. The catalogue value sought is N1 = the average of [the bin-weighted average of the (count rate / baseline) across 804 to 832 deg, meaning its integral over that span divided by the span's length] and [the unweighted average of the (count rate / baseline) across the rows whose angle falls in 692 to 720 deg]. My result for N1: 0.98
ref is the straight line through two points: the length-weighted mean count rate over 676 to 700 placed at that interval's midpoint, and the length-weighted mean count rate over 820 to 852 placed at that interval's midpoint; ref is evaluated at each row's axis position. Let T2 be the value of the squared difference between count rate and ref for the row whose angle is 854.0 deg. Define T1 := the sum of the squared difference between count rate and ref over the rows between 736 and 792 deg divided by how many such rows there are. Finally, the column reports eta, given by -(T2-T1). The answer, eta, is 0.0018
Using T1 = 0.0063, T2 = 0.004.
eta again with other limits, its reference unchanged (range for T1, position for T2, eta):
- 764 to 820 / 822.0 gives 0.0025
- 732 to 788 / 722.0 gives -0.0050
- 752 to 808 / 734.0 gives 0.0051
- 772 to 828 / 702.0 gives -0.0074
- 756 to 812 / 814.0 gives -0.0077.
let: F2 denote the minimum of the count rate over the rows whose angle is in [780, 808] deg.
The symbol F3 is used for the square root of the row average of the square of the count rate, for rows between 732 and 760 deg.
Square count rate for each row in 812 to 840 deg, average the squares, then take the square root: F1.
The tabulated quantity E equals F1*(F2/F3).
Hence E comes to 1.05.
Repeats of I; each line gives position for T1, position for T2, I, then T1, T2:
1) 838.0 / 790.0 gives 0.099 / 1.14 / 1.13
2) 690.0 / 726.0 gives 0.101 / 1.17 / 1.19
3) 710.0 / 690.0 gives 0.106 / 1.11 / 1.17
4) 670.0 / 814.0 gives 0.092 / 1.16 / 1.07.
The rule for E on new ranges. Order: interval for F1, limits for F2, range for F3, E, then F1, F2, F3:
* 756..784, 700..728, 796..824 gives 1.33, 1.33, 1.22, 1.22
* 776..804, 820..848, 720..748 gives 1.04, 1.23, 1.18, 1.40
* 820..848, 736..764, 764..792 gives 1.29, 1.26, 1.33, 1.30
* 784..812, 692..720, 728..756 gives 1.07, 1.22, 1.22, 1.39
